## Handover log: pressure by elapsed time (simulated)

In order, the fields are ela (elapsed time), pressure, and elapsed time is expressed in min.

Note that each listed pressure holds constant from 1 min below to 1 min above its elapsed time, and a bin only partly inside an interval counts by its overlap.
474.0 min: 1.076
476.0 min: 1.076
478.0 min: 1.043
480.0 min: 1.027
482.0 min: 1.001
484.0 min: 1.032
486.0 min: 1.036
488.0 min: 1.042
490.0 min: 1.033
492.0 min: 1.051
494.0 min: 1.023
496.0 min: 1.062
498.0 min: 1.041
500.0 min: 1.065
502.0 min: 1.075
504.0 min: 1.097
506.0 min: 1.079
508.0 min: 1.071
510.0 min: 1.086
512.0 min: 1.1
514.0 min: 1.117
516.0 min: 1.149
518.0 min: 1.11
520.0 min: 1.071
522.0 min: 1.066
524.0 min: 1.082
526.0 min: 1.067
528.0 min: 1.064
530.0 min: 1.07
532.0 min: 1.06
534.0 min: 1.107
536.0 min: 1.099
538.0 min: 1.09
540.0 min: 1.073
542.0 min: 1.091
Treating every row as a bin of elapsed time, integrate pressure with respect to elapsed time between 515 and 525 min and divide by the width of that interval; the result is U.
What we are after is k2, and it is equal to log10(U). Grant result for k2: 0.040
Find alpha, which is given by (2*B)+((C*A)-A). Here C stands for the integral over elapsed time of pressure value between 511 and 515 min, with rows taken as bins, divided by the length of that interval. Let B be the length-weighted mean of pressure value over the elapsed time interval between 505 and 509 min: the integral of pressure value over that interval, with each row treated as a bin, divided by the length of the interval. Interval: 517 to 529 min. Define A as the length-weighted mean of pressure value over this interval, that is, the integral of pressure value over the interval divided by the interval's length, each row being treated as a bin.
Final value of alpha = 2.267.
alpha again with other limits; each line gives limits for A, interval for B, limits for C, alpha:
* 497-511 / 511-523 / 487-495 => 2.244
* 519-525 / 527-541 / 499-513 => 2.249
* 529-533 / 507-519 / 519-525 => 2.289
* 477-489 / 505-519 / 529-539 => 2.291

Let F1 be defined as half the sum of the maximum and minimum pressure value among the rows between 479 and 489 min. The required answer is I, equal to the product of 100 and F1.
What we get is 102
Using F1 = 1.02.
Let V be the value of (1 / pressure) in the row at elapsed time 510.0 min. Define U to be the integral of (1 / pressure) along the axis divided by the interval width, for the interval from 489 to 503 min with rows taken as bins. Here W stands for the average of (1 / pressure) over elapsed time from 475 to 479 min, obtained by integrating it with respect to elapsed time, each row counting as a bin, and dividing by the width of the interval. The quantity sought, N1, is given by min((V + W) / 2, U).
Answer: 0.932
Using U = 0.953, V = 0.921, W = 0.944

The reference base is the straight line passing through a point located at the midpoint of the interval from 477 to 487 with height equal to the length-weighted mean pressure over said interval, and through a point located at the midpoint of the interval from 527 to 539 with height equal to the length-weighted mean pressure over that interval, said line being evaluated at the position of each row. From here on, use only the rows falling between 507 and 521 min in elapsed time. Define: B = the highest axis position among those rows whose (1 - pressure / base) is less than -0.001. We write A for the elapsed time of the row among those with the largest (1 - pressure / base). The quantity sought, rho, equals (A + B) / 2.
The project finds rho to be 520 min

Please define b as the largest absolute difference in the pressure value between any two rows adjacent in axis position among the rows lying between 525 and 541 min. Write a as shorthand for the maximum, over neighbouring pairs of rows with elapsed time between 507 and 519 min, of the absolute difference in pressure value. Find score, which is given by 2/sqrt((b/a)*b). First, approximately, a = 0.039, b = 0.047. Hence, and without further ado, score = 8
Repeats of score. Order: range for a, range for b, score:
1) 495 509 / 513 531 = 8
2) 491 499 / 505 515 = 23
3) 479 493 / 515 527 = 9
